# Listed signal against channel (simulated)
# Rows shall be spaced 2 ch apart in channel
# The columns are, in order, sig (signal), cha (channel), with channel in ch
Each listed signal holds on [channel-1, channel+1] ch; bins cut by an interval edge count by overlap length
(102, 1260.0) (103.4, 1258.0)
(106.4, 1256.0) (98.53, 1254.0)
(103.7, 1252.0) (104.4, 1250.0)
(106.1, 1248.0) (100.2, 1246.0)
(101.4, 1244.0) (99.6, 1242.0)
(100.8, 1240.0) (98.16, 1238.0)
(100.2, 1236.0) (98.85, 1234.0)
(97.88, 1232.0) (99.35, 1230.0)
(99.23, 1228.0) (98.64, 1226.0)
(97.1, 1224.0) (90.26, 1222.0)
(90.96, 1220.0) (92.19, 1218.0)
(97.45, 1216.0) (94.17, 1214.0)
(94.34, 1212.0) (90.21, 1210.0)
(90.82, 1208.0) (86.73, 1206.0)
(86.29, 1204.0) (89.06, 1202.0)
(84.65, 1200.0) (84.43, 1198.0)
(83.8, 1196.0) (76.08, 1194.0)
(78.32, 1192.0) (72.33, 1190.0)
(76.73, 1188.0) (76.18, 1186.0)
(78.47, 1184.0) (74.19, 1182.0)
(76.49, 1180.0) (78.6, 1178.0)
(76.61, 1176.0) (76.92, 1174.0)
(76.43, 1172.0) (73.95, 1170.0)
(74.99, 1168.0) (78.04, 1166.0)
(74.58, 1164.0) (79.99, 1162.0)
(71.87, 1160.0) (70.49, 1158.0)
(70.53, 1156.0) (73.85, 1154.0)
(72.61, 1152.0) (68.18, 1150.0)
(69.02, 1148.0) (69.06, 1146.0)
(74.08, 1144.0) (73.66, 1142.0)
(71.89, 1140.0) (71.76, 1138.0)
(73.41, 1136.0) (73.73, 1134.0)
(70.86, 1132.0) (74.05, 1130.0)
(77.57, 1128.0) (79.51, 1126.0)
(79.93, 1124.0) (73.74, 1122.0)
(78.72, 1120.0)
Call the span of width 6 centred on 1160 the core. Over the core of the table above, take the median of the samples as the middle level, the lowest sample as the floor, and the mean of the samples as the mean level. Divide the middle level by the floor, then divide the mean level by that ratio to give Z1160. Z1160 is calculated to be 73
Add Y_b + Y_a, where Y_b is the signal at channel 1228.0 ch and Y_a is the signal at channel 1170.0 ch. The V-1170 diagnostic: 173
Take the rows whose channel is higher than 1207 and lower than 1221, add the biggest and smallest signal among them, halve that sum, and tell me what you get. 94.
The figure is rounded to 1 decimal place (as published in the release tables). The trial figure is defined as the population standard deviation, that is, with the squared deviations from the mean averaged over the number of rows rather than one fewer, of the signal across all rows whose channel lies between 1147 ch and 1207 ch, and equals 5.3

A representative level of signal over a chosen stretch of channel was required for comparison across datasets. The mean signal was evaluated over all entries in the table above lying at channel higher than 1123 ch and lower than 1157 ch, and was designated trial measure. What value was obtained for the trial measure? 73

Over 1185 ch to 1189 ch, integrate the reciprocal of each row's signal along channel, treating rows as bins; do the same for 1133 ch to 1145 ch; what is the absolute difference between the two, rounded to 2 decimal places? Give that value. 0.11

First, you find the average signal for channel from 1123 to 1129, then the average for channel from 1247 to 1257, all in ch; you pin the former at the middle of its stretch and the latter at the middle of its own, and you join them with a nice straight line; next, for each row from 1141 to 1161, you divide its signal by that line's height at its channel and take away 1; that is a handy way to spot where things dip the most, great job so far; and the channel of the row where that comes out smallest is 1150.0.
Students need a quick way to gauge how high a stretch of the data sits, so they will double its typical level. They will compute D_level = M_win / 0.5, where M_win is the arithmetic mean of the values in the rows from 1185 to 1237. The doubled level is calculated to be 179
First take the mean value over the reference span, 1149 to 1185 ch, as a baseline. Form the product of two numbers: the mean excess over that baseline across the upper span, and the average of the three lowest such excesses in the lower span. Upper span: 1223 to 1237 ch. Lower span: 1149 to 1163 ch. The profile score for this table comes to -122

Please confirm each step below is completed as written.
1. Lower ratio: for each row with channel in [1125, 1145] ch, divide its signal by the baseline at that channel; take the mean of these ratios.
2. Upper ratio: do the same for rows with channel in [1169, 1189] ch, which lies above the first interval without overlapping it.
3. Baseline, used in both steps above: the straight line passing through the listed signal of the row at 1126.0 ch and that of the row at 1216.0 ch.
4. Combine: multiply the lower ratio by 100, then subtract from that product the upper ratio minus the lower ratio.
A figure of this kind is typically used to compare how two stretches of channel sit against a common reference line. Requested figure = 91.2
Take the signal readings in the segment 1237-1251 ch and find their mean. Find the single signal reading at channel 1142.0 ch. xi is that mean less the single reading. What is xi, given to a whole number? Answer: 28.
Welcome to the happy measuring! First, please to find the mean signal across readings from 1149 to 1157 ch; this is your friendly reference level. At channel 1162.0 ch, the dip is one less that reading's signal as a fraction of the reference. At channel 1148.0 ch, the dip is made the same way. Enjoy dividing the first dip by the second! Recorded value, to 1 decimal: -3.8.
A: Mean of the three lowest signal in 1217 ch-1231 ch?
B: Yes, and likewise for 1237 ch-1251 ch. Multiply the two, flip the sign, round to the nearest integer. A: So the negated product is -9052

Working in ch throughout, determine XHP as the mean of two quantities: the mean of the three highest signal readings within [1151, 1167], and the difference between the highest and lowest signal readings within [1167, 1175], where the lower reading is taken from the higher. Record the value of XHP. 40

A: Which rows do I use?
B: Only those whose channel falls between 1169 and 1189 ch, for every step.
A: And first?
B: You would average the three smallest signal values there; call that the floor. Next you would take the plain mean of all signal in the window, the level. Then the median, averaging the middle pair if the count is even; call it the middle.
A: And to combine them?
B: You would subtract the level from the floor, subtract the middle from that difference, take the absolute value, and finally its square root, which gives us 8.8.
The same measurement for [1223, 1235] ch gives 10.0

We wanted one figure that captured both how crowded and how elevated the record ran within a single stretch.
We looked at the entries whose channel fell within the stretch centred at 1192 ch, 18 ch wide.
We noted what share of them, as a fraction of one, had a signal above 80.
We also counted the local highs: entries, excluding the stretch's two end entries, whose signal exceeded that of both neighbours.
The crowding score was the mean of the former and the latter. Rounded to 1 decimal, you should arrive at 1.2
